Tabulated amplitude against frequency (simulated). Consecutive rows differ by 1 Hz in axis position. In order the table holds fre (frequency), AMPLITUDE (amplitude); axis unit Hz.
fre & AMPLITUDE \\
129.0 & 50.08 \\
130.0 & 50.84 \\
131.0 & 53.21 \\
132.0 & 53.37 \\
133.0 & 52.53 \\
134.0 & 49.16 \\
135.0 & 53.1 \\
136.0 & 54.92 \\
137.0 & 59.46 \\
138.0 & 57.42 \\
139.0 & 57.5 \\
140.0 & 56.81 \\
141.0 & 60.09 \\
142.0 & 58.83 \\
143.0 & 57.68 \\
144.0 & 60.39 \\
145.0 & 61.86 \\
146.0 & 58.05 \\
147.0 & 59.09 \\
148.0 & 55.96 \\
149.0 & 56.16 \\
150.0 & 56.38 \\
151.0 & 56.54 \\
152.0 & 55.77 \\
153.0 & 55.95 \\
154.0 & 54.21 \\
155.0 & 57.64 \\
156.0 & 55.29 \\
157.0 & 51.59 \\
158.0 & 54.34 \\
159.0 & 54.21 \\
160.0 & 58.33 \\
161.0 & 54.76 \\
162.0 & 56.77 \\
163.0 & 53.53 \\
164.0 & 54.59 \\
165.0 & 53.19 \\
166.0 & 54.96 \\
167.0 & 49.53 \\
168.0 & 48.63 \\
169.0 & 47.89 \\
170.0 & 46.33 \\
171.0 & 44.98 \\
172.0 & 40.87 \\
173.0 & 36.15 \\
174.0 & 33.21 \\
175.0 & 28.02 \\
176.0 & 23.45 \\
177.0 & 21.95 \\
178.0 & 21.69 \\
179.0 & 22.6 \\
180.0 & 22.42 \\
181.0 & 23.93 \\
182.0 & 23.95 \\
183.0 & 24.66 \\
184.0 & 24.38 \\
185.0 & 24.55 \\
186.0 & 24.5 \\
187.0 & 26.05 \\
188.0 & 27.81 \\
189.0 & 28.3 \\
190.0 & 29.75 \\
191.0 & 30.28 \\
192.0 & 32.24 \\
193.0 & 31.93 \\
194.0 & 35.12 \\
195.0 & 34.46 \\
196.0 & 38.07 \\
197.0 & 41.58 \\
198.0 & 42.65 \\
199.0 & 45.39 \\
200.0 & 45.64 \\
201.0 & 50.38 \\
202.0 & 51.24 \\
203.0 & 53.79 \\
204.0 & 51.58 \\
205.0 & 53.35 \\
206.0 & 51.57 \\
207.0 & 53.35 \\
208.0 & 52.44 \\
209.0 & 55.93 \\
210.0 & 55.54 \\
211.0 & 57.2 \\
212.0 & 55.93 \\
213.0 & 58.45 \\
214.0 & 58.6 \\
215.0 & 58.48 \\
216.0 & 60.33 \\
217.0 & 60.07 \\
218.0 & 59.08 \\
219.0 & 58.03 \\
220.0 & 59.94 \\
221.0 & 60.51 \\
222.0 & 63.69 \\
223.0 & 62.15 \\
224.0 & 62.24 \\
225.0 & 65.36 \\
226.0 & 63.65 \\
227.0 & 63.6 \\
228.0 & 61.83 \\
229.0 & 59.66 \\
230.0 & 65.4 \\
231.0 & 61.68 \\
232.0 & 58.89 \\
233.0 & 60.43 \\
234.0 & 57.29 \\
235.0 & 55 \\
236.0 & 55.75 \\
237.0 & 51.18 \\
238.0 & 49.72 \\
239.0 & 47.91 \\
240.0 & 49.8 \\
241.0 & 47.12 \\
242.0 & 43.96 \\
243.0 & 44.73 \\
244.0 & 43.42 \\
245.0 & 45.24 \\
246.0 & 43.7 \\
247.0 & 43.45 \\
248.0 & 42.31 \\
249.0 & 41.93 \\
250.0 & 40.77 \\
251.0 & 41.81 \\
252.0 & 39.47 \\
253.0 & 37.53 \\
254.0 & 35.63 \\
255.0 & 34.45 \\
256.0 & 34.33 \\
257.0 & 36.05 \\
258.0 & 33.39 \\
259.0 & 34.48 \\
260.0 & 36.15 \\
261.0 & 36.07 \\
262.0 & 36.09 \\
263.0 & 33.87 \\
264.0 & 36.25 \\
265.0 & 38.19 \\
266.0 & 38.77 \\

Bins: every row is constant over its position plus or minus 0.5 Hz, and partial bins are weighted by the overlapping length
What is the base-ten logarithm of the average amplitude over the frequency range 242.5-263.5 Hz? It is 1.59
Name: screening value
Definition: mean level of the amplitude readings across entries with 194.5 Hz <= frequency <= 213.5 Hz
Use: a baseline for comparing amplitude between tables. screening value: 50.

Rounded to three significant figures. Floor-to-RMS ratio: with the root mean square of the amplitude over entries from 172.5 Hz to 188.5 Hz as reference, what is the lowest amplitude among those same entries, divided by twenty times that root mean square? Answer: 0.0419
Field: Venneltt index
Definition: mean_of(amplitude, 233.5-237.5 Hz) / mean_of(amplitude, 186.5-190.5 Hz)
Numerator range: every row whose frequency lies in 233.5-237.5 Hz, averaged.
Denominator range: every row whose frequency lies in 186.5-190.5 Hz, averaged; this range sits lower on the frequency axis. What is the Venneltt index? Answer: 2.0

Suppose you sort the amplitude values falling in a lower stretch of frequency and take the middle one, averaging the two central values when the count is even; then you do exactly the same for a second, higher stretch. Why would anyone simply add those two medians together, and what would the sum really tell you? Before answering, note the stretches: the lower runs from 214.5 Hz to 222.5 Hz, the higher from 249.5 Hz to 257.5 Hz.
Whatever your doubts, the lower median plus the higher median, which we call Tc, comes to 97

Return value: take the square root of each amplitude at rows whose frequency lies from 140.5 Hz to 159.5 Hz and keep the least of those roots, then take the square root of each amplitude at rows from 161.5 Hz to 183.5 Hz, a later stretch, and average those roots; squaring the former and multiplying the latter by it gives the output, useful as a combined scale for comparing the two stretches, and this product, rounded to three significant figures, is 313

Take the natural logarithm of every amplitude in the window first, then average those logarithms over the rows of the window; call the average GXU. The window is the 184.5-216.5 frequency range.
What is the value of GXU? 3.75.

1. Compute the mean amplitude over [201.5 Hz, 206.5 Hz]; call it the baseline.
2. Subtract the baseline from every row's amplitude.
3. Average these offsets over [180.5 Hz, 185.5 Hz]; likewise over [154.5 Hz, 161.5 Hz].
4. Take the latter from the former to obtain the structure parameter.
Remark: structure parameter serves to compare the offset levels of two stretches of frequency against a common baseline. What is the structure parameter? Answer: -31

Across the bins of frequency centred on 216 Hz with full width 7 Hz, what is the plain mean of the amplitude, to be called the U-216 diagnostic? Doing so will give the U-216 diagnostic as 59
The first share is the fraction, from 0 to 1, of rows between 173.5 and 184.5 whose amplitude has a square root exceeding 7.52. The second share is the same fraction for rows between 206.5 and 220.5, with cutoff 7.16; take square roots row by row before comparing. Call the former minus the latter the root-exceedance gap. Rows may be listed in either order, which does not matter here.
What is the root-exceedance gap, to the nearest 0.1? -1.0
